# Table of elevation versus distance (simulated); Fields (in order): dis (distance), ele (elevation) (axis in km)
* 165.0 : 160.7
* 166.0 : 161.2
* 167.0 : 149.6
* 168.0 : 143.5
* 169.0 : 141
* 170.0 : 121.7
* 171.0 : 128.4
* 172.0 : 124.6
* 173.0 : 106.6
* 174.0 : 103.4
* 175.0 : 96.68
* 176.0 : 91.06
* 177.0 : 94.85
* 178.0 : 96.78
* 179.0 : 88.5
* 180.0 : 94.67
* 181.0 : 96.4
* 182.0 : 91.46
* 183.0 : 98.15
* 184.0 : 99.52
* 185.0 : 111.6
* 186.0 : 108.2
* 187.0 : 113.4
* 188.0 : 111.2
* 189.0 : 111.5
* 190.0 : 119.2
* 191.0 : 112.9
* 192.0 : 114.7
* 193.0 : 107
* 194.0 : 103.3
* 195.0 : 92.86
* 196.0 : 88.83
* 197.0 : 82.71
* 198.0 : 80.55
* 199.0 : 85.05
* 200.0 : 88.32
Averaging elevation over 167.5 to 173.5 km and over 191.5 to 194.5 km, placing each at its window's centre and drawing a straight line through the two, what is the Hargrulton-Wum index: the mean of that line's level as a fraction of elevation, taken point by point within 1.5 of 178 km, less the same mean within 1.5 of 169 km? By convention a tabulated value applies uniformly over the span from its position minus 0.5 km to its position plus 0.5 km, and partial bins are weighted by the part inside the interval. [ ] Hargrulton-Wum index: 0.34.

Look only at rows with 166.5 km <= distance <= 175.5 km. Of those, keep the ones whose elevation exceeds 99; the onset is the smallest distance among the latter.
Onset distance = 167.0 km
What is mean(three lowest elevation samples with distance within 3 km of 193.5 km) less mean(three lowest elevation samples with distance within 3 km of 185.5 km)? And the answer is -7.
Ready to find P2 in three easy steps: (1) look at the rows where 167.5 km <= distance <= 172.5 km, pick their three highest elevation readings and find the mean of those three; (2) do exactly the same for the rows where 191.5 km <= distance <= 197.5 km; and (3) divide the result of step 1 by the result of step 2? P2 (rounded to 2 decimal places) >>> 1.27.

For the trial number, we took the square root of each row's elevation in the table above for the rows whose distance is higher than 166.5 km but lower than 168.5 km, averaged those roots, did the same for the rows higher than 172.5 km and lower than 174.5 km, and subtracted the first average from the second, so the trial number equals -1.9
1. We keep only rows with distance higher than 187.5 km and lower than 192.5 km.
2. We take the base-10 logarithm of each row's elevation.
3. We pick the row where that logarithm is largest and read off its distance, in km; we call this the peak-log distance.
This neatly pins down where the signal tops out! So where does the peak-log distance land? 190.0 km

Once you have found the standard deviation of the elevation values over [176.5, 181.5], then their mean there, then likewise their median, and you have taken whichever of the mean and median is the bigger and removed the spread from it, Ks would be 92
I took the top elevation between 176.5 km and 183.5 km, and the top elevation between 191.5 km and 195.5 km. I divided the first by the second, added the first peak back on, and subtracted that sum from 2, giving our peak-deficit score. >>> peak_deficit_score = -97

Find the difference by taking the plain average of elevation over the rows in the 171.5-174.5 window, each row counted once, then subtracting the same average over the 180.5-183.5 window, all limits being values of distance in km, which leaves 16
